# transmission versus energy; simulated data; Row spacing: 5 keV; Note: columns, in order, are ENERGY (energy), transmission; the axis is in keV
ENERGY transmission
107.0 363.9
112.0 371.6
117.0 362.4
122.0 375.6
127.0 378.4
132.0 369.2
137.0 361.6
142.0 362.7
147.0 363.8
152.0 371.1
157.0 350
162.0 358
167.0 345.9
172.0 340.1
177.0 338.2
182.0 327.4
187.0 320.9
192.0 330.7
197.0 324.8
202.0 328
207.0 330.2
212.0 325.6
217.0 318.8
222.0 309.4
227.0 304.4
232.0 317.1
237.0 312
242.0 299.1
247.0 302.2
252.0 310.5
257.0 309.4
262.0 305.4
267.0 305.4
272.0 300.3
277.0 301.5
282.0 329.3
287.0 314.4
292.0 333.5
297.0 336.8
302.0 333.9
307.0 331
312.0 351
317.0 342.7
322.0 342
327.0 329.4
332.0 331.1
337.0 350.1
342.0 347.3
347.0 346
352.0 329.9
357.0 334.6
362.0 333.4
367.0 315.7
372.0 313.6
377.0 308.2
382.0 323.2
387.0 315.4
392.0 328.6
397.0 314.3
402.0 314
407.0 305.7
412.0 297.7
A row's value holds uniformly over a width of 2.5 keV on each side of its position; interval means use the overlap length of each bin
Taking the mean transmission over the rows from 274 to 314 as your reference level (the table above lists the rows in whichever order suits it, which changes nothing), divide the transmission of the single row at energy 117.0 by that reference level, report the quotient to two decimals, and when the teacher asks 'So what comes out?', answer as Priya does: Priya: 1.10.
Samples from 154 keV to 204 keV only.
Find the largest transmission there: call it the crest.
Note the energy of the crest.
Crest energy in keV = 162.0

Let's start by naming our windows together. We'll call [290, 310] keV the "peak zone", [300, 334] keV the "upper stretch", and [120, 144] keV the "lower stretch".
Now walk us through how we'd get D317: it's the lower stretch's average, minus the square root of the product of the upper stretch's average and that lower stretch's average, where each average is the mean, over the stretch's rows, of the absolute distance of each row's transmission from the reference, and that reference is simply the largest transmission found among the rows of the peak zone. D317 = 18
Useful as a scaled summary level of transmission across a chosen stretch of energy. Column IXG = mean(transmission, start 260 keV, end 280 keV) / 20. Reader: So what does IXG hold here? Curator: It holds 15.2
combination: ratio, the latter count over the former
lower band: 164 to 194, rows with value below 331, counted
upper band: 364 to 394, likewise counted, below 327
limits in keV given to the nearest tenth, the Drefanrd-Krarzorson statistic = 1.7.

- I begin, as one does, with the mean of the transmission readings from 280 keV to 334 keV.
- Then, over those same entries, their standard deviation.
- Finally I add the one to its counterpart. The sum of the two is 343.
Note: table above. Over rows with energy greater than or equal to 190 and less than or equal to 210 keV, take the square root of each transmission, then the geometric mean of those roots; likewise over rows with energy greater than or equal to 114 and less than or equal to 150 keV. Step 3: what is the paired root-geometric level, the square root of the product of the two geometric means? 18.6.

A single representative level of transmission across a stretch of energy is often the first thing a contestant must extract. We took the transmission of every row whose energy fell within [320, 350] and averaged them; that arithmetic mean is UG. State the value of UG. 341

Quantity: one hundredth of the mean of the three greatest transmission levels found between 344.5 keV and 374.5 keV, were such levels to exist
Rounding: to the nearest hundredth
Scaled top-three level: 3.38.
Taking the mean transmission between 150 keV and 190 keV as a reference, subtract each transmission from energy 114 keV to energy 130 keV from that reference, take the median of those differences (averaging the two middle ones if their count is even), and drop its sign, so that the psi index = 32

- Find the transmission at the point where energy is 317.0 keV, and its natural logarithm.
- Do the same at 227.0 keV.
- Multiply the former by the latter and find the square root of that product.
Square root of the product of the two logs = 5.78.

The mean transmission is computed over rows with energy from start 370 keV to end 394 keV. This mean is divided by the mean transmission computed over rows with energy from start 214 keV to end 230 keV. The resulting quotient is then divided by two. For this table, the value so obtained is 0.51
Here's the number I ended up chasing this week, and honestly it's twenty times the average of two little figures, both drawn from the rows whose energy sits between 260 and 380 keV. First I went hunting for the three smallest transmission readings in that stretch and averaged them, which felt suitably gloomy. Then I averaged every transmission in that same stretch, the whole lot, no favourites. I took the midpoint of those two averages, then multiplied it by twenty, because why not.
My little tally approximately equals 6302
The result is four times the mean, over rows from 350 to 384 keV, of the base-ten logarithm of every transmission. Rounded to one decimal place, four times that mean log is 10.0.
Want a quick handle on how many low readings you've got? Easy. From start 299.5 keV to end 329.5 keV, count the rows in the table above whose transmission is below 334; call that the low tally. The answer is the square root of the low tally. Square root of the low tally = 1.7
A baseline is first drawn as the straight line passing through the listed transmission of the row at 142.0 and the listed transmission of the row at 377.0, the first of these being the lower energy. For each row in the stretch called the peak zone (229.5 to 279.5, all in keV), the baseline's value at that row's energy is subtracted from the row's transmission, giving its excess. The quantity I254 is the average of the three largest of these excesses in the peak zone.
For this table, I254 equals -26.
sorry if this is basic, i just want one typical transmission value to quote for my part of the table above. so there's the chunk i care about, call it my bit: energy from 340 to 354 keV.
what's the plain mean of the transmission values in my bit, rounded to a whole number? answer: 341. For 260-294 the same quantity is 313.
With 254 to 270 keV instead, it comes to 307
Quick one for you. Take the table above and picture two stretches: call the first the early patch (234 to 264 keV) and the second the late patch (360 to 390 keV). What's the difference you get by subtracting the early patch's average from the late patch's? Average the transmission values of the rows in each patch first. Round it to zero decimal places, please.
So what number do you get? 12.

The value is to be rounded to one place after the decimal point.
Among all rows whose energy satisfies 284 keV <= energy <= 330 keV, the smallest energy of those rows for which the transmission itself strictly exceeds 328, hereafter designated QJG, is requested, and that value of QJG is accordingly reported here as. 292.0 keV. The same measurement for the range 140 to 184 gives 142.0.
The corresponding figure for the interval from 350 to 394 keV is 352.0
